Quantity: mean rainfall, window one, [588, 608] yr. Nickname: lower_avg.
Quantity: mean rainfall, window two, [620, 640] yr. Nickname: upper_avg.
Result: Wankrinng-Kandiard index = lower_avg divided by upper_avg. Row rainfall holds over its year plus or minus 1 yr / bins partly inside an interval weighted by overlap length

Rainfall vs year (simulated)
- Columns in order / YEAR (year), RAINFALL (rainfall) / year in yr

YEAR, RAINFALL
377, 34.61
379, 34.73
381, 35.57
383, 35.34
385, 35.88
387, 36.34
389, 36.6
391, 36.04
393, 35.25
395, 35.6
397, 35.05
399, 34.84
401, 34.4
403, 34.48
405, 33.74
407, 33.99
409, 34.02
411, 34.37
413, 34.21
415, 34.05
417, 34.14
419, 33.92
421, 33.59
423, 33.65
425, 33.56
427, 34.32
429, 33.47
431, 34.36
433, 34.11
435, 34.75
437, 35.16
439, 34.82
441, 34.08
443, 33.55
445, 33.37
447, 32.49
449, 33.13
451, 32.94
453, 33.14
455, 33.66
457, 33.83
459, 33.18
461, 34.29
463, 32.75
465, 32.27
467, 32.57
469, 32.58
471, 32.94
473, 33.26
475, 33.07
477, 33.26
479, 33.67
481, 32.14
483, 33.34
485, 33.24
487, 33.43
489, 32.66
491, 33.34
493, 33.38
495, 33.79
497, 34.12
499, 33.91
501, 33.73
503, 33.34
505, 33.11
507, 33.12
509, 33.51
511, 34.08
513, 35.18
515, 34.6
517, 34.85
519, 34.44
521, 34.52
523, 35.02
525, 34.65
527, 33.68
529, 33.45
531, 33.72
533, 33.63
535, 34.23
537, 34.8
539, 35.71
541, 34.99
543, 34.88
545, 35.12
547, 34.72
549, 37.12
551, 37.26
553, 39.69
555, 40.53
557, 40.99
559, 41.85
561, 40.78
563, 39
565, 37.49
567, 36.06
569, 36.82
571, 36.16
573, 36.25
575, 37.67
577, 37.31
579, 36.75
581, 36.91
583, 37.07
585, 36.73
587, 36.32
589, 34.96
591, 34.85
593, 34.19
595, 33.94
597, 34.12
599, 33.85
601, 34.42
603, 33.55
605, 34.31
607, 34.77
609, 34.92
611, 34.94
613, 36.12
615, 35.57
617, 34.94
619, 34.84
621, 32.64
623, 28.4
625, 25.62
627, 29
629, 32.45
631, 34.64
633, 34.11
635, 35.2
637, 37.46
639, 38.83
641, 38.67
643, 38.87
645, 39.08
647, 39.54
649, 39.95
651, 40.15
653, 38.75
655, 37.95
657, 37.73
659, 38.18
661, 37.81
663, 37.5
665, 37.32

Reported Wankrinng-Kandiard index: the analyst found 1.04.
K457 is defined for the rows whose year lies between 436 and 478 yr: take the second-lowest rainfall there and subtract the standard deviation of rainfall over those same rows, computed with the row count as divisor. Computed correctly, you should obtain 31.76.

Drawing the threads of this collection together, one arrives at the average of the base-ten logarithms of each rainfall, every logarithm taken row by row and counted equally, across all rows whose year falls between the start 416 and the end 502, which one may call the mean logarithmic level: 1.53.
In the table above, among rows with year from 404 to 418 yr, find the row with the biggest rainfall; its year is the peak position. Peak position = 411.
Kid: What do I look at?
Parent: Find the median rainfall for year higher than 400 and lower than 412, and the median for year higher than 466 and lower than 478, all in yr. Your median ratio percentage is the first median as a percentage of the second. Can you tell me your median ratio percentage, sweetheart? 104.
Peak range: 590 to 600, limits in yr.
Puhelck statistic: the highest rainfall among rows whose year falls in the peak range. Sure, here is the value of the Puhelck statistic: 34.85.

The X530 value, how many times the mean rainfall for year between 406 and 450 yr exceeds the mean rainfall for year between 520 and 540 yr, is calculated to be 0.99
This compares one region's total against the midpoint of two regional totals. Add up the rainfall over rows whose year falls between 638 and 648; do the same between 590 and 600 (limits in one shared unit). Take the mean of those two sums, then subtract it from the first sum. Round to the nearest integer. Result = 12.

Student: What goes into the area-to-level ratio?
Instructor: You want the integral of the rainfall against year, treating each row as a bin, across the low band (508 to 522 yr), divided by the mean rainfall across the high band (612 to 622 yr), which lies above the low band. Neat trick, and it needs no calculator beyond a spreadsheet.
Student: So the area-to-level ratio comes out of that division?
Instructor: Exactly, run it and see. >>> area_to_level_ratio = 14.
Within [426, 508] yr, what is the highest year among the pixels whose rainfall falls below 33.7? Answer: 507 yr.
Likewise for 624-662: 629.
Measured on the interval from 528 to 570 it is 533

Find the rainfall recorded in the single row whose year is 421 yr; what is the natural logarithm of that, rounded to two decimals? 3.51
